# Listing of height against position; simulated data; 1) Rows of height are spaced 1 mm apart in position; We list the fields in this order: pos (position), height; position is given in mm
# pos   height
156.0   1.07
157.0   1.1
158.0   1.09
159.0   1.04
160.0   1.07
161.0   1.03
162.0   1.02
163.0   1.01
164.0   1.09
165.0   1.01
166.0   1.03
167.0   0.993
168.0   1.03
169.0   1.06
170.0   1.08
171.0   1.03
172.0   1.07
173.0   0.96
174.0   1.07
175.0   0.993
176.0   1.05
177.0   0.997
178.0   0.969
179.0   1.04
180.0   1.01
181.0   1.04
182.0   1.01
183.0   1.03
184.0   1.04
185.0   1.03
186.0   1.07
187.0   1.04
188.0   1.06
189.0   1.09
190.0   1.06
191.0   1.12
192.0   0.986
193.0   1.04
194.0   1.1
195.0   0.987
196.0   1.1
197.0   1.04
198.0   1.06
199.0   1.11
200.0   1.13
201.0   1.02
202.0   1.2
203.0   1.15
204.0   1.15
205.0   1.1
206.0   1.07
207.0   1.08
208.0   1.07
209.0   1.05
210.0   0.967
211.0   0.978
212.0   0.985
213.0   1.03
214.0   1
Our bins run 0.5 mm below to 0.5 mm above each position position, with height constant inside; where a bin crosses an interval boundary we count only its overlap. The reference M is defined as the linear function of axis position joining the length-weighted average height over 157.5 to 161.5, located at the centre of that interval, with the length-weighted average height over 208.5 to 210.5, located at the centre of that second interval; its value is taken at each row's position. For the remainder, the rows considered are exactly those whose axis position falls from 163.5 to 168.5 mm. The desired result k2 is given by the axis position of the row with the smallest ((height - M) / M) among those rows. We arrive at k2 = 167.0 mm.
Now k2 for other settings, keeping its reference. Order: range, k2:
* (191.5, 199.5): 192.0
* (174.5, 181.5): 178.0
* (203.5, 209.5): 209.0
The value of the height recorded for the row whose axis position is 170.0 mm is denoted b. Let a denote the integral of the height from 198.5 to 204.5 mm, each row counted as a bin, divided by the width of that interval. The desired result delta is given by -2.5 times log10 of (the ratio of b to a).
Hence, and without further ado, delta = 0.05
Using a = 1.13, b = 1.08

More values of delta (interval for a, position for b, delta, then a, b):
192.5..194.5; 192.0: 0.09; 1.07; 0.986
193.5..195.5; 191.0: -0.08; 1.04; 1.12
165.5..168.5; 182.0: 0.01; 1.02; 1.01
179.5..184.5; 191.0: -0.10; 1.03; 1.12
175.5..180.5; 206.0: -0.06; 1.01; 1.07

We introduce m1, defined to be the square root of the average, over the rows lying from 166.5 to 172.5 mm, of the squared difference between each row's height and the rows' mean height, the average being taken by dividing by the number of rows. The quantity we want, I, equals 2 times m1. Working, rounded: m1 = 0.029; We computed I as 0.059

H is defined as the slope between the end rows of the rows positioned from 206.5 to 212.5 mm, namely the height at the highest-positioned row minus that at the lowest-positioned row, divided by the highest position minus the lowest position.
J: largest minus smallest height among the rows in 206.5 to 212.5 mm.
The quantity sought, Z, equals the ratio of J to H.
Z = -6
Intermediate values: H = -0.02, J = 0.113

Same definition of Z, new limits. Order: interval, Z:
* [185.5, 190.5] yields -20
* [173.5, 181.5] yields -24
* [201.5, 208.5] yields -6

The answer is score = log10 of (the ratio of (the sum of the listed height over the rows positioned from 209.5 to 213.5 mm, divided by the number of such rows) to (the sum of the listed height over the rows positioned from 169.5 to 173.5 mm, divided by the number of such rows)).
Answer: -0.019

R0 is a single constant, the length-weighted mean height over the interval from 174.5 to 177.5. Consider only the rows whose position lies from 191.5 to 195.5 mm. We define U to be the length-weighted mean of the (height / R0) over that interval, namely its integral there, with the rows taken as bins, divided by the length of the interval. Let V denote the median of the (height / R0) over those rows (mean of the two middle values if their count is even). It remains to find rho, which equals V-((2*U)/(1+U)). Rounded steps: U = 1.01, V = 1.00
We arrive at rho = -0.01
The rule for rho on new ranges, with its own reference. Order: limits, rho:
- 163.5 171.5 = 0.00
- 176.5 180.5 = -0.01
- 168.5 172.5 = 0.03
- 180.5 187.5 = 0.01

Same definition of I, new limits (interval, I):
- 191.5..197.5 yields 0.093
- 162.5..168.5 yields 0.062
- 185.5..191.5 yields 0.051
